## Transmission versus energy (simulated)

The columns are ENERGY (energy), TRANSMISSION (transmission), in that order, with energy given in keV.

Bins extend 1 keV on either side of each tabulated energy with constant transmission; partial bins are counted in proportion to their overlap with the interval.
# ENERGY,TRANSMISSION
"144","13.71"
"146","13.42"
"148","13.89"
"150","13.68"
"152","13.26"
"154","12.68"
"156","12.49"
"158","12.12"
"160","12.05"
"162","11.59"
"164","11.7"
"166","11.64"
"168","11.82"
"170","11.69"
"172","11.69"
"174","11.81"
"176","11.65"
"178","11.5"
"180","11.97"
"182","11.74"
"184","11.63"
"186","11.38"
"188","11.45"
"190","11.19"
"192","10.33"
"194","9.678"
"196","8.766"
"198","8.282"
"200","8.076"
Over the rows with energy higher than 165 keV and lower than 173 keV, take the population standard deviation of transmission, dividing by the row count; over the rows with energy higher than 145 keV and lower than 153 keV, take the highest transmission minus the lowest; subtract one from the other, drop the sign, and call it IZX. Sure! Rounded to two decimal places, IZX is 0.56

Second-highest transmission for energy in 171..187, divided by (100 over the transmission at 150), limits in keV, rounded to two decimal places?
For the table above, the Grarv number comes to 1.62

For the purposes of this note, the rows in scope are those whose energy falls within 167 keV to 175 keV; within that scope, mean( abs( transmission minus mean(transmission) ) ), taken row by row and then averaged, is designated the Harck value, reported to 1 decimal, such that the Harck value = 0.1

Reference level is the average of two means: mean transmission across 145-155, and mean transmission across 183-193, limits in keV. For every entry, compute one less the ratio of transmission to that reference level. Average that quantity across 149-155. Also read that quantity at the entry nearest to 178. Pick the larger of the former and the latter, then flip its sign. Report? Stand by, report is -0.064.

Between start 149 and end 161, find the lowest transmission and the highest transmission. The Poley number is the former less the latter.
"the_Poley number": -1.63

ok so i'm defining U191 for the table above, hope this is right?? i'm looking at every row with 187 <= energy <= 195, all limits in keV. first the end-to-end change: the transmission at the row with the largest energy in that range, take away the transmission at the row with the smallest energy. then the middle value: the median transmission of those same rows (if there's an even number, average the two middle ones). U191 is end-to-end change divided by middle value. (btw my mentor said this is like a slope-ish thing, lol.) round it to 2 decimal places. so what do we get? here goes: -0.16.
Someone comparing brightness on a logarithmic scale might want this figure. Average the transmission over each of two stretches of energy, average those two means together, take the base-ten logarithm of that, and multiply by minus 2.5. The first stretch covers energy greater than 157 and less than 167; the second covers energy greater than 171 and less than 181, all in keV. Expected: -2.68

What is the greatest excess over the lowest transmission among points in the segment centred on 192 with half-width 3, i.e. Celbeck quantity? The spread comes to 1.5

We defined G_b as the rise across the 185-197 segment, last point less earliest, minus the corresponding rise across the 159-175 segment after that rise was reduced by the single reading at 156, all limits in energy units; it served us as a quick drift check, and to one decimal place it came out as 10.1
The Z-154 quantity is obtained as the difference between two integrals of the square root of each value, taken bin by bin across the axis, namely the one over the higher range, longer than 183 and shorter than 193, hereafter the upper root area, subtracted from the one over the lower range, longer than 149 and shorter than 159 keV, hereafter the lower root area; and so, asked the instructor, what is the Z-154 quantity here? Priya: 2.38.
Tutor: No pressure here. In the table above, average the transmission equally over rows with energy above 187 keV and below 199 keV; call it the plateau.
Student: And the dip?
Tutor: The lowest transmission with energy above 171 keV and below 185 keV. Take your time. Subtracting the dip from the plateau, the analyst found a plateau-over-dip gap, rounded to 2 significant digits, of -1.6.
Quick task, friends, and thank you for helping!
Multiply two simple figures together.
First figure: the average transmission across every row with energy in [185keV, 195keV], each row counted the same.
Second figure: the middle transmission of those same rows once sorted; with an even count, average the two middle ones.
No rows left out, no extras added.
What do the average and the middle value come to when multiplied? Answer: 121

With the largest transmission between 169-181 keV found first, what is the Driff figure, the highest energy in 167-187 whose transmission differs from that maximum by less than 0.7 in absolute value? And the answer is 186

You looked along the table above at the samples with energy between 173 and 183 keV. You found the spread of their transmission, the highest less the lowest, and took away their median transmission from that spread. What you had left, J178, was -11.27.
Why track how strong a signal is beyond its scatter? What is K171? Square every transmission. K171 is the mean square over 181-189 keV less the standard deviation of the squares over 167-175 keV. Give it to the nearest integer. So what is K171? 132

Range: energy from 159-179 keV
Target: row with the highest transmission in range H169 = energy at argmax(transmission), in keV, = 160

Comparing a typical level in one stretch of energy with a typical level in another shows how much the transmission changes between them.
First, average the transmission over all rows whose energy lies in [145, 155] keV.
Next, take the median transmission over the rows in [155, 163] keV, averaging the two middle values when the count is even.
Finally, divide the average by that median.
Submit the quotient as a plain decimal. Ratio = 1.11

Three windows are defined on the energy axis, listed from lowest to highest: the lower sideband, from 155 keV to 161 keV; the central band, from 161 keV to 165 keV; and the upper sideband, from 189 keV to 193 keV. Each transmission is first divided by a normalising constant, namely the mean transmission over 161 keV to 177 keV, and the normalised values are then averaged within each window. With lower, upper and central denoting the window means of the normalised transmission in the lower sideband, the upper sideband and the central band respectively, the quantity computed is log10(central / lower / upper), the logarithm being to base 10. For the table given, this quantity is 0.02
